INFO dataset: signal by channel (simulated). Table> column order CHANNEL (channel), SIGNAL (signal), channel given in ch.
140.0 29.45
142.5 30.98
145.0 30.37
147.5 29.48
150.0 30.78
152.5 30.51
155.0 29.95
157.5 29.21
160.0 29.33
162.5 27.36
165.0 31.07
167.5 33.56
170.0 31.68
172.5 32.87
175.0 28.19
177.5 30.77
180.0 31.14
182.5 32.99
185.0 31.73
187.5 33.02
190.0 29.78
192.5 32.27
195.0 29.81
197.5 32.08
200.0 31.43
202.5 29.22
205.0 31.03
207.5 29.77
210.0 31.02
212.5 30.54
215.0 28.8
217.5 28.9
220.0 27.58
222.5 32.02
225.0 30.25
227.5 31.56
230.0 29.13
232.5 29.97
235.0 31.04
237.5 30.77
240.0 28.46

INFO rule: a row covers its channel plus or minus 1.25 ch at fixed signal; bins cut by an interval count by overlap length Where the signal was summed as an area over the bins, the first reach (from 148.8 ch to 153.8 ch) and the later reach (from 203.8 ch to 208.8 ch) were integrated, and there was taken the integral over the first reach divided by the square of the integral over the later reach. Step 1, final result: 0.0066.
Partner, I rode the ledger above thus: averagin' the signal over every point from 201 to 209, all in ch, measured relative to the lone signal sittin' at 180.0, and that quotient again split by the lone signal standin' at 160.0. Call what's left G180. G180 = 0.0329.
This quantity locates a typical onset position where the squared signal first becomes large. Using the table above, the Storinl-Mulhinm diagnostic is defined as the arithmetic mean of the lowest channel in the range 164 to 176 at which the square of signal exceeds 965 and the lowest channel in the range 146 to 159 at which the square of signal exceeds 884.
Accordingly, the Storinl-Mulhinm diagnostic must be 157.5 ch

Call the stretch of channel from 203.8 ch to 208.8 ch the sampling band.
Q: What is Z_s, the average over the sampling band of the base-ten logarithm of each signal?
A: 1.48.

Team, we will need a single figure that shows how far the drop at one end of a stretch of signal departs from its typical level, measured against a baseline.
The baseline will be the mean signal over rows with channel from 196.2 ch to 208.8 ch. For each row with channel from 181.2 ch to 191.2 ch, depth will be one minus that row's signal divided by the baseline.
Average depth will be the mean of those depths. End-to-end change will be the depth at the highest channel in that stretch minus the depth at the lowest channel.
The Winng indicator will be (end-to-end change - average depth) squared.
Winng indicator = 0.020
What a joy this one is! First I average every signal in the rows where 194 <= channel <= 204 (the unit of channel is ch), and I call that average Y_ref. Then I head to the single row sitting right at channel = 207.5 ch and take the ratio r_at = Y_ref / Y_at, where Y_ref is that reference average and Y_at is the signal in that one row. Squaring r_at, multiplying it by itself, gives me 1.06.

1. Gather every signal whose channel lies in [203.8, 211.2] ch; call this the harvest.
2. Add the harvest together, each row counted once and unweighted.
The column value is 92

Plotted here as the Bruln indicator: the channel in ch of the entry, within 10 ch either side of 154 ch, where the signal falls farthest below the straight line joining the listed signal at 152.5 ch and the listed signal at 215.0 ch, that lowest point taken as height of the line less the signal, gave 162.5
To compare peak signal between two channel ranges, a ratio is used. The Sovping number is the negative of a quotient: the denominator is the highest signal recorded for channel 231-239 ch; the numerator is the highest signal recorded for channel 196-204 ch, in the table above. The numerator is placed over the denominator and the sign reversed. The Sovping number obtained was -1.03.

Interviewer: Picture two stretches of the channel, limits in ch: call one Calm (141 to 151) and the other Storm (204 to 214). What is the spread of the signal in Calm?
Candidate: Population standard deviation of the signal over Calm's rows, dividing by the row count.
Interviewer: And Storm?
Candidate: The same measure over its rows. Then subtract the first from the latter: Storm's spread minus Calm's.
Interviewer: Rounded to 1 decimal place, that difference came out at -0.1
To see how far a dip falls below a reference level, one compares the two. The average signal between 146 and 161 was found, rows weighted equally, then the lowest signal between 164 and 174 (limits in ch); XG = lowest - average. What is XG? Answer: 1.2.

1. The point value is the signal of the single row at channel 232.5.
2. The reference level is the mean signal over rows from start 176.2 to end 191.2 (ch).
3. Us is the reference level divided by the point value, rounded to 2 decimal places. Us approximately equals 1.05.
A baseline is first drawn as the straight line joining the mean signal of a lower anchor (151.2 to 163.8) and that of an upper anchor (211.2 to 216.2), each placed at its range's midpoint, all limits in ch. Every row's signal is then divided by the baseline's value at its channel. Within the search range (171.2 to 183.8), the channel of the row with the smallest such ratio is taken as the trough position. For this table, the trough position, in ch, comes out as 175.0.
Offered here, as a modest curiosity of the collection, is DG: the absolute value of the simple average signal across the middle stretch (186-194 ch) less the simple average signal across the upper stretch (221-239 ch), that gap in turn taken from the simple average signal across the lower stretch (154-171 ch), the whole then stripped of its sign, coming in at 29.3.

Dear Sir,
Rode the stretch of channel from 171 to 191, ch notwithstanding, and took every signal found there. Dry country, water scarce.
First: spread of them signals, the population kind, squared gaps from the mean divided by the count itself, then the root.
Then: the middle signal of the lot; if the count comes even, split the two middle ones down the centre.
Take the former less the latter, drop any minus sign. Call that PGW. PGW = 29.8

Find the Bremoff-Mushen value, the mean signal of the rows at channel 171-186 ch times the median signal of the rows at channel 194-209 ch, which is 952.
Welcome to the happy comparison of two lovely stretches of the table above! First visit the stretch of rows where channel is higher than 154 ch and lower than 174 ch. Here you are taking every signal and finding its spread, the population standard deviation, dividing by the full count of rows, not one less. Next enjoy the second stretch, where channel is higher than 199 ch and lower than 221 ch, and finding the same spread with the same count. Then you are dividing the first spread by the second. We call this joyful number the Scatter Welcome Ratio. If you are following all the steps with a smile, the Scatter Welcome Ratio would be 1.6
